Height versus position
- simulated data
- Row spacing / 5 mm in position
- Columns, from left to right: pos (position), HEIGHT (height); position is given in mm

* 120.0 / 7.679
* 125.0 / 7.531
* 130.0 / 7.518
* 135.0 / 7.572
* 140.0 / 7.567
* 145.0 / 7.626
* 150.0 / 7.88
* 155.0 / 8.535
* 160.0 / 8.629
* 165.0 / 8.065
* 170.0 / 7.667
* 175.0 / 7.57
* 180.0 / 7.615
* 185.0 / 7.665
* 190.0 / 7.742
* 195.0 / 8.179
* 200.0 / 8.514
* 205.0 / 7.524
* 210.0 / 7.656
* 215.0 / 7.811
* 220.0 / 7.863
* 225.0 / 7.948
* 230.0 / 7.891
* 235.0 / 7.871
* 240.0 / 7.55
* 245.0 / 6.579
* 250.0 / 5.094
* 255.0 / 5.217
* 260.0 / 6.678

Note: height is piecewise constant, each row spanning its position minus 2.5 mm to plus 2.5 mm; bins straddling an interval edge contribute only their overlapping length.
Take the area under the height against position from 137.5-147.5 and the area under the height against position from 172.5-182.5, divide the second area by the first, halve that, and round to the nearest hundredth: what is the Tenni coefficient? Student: 0.50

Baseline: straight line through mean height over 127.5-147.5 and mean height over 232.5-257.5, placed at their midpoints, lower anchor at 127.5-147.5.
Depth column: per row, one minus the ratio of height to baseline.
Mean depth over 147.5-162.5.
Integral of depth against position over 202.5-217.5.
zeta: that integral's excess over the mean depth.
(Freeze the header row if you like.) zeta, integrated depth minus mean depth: -1.7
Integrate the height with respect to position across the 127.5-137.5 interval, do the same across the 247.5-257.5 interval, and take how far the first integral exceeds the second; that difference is 24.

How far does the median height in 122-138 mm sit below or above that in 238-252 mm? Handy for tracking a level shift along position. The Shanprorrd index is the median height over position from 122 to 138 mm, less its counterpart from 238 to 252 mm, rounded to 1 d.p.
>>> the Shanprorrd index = 1.0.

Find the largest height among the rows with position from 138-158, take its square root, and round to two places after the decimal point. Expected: 2.92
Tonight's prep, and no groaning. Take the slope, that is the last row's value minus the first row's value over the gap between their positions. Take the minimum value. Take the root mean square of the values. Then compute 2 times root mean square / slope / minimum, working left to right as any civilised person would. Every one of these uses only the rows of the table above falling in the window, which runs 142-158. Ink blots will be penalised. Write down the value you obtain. 23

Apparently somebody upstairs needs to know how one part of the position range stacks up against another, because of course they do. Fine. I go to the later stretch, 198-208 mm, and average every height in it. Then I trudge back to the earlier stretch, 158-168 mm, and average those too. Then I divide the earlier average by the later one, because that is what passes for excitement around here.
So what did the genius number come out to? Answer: 1.04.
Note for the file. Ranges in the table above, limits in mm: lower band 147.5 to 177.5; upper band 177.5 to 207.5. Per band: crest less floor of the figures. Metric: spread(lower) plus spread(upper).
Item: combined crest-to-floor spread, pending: 2.0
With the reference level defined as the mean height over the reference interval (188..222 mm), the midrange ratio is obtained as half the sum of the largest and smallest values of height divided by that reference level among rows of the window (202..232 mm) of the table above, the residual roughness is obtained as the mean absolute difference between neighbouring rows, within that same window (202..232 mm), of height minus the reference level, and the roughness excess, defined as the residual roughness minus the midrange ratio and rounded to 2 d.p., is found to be -0.88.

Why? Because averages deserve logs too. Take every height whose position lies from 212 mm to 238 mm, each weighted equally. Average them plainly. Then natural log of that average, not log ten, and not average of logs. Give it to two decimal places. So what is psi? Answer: 2.06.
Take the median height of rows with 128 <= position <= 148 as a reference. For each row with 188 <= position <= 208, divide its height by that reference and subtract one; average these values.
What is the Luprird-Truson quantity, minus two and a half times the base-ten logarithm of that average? 3.14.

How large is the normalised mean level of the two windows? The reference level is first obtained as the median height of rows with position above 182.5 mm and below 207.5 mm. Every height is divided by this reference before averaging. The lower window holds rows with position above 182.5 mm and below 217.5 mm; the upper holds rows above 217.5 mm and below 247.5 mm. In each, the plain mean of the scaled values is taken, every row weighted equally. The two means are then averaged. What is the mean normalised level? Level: 1.00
